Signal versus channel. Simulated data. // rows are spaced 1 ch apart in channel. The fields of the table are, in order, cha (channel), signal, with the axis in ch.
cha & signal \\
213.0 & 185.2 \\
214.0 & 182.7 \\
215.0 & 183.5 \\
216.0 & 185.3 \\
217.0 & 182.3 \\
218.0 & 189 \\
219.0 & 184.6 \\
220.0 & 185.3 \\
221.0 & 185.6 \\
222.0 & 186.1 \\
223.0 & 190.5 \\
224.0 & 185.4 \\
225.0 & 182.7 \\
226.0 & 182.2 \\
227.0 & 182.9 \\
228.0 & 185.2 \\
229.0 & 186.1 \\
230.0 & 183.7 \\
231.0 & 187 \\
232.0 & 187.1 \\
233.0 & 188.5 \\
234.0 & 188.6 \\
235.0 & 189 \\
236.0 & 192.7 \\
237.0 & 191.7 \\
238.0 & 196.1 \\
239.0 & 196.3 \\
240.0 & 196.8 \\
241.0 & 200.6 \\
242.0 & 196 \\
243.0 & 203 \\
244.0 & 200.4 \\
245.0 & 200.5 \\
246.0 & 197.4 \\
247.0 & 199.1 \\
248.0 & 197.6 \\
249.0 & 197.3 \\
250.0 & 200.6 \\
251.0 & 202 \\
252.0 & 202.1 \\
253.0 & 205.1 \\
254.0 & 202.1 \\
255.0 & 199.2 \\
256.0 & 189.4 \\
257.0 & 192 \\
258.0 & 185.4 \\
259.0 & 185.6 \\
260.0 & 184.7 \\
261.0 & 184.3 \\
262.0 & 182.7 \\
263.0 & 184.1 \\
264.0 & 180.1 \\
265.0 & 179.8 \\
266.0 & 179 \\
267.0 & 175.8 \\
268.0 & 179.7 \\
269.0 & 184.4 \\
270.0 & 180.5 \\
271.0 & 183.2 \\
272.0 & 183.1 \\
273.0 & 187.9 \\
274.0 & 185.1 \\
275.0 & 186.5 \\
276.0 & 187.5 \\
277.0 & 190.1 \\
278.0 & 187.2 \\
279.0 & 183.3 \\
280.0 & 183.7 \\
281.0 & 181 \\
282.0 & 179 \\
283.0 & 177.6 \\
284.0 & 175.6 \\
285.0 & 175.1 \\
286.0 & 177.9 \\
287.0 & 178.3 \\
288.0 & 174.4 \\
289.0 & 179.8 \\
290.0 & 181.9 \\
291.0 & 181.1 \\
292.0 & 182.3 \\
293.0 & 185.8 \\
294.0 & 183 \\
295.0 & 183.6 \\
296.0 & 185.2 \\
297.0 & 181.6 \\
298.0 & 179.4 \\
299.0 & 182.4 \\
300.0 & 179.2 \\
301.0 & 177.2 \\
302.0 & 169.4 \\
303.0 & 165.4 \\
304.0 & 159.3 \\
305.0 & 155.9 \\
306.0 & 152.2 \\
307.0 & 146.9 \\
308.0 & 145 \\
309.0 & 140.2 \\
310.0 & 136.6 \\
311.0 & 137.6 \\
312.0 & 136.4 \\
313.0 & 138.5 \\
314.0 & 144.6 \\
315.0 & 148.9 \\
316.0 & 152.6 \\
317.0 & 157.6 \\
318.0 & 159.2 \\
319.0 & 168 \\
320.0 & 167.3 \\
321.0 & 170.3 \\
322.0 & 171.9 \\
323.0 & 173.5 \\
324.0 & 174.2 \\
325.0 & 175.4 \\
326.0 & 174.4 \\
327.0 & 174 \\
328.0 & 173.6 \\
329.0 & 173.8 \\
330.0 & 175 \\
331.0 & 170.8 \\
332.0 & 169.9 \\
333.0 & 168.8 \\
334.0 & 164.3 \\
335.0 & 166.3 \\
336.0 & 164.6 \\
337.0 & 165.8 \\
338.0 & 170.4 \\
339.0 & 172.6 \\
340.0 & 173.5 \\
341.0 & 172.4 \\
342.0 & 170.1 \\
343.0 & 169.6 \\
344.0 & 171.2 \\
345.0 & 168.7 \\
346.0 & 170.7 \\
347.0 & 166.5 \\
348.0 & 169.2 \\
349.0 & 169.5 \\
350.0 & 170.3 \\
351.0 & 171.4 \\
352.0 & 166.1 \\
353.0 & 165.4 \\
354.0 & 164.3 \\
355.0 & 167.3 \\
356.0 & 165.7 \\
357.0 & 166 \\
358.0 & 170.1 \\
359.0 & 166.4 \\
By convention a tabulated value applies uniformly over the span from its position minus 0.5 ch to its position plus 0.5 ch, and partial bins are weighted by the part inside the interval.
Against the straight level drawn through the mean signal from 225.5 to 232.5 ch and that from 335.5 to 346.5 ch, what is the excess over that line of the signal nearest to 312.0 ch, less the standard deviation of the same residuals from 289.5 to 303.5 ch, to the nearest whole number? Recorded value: -43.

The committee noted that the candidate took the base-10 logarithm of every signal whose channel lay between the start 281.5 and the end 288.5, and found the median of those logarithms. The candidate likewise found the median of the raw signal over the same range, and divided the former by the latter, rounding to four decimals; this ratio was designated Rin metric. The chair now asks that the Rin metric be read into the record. 0.0127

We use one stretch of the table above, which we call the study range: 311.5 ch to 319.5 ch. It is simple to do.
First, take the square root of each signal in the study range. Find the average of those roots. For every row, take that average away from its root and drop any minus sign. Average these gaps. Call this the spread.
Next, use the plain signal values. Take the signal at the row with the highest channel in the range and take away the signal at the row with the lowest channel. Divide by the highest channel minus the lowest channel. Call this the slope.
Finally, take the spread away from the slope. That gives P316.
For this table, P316 4.2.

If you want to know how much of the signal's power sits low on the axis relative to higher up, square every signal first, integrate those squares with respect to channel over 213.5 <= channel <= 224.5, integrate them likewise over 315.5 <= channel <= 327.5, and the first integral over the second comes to 1.1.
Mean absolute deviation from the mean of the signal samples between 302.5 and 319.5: 8.5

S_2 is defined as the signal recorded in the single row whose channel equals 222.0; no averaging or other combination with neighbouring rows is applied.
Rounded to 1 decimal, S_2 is 186.1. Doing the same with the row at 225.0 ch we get 182.7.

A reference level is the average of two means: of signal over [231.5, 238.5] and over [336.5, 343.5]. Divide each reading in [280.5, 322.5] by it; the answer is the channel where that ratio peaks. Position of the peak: 293.0 ch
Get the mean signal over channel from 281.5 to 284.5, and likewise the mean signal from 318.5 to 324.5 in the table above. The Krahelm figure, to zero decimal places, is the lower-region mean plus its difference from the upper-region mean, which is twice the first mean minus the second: 184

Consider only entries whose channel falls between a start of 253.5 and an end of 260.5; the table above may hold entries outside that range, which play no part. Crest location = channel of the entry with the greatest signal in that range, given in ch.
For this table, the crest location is 254.0 ch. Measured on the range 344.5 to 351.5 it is 351.0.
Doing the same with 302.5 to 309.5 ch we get 303.0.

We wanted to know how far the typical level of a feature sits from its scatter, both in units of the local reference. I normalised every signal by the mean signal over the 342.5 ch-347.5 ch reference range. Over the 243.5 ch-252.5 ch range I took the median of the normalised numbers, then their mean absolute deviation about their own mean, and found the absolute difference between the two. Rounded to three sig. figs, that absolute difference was 1.17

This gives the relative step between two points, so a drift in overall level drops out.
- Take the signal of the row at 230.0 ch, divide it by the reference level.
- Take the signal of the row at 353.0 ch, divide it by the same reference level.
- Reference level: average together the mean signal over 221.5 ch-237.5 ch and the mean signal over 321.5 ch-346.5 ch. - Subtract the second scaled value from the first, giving 0.10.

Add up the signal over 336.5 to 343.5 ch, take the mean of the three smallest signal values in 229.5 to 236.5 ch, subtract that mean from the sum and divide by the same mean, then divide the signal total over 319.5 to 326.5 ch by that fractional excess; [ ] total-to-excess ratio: 223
